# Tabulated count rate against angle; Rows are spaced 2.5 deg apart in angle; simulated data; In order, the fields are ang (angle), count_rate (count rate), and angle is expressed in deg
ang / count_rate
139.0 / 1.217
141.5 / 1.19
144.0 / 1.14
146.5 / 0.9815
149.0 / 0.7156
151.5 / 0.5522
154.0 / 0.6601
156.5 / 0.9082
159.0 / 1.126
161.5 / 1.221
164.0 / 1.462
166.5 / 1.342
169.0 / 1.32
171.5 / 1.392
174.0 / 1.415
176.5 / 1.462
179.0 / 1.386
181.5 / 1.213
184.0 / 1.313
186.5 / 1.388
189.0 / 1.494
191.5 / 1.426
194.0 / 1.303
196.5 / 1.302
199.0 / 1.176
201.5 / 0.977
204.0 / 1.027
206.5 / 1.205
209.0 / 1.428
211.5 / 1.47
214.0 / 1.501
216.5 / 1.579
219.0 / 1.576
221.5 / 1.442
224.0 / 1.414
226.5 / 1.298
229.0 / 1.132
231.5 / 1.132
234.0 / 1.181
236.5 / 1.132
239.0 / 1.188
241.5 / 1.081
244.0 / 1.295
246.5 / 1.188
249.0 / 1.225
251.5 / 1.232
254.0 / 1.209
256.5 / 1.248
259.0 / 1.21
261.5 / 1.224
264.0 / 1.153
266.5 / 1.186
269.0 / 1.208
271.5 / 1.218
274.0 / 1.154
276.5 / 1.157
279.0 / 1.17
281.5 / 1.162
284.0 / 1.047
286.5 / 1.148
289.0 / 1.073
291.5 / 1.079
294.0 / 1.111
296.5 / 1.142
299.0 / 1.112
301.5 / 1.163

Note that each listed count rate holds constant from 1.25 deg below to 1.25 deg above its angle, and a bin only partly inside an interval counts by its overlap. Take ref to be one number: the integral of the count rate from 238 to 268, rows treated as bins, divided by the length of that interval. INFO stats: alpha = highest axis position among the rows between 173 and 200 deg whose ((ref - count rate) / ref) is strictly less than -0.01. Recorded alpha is 196.5 deg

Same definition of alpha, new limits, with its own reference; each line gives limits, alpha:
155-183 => 179.0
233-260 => 256.5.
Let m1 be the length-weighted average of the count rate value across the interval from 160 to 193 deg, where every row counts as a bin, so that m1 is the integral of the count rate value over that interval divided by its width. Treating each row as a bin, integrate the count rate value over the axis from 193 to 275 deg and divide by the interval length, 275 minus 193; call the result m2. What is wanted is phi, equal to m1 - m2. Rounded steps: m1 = 1.37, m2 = 1.25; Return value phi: 0.12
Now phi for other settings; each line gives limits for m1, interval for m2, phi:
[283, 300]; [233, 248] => -0.08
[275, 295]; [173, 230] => -0.23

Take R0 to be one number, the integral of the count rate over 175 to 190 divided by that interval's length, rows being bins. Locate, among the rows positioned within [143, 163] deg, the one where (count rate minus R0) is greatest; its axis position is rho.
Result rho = 161.5 deg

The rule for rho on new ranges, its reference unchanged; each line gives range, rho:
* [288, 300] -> 296.5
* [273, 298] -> 279.0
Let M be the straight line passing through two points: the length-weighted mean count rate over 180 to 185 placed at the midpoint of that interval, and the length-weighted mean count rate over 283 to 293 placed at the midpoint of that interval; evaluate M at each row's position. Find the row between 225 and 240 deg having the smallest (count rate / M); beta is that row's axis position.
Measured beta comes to 229.0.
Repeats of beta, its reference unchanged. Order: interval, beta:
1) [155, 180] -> 156.5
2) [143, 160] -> 151.5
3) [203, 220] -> 204.0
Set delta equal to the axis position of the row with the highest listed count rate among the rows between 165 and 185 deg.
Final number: 176.5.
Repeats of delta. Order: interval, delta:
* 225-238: 226.5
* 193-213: 211.5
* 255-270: 256.5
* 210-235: 216.5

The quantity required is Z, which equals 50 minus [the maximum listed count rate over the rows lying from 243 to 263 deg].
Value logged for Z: 48.7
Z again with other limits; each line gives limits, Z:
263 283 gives 48.8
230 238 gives 48.8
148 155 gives 49.3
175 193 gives 48.5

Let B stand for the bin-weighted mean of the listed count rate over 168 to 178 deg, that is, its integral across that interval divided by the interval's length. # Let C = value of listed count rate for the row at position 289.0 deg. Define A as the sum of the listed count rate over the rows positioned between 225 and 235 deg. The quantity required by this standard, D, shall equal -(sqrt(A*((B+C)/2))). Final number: -2.42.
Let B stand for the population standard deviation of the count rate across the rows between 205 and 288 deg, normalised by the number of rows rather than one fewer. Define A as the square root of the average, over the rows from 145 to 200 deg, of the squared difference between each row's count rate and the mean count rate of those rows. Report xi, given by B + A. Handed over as 0.405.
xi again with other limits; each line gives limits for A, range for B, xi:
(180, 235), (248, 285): 0.214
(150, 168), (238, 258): 0.376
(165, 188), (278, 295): 0.113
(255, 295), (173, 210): 0.206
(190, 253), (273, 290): 0.208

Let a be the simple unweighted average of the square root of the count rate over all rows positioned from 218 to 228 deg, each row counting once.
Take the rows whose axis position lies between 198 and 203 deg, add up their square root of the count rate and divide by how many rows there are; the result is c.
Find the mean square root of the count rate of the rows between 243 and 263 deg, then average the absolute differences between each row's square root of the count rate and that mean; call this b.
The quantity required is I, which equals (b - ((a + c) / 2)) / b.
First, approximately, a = 1.196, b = 0.010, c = 1.04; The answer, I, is -112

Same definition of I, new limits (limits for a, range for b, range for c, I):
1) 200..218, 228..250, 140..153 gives -47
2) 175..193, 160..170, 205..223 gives -41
